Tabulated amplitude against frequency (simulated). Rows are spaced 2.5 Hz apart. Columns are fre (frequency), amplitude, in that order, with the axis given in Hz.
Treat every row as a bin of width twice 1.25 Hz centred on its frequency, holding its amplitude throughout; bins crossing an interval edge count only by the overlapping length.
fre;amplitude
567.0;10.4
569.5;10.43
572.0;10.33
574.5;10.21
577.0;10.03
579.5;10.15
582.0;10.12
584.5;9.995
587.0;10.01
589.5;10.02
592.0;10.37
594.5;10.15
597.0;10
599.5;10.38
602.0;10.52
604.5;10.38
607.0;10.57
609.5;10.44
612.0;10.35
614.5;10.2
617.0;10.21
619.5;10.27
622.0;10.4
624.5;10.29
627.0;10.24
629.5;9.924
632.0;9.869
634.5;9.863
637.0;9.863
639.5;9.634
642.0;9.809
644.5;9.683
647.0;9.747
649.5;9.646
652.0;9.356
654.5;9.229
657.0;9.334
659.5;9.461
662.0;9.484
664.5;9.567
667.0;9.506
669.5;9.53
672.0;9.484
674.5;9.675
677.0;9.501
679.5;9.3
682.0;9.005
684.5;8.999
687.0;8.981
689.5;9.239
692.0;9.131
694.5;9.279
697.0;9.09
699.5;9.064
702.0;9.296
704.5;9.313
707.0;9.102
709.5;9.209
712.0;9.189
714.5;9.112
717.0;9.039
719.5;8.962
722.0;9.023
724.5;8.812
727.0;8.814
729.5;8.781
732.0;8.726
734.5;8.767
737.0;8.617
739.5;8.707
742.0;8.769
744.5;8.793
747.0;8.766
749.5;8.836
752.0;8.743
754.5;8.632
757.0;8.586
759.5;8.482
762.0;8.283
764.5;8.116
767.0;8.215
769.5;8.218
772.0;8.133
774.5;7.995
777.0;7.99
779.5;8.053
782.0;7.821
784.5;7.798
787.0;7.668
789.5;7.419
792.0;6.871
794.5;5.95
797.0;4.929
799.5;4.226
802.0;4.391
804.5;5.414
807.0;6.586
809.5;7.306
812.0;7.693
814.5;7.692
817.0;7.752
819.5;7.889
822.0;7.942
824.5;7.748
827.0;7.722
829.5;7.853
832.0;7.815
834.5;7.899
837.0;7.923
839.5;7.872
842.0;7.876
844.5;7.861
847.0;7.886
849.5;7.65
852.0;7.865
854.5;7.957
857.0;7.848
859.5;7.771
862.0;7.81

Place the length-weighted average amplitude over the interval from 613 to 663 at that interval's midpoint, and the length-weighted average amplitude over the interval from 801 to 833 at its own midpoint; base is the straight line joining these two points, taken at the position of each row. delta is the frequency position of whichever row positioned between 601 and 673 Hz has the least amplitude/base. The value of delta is 654.5 Hz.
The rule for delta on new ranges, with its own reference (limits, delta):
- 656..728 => 657.0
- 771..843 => 799.5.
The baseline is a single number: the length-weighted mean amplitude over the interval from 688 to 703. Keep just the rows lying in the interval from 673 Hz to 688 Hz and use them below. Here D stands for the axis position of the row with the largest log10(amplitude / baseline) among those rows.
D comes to 674.5 Hz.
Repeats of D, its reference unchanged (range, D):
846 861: 854.5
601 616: 607.0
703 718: 704.5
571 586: 572.0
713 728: 714.5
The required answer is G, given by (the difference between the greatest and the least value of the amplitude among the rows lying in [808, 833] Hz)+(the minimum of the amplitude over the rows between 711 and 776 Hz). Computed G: 8.6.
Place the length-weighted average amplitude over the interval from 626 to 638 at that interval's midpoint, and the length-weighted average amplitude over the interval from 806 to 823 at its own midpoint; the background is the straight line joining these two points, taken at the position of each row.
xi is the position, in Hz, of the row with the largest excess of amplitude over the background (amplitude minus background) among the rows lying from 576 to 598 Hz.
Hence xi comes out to 592.0 Hz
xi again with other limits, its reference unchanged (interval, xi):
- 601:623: 622.0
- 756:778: 757.0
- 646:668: 664.5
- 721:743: 742.0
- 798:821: 819.5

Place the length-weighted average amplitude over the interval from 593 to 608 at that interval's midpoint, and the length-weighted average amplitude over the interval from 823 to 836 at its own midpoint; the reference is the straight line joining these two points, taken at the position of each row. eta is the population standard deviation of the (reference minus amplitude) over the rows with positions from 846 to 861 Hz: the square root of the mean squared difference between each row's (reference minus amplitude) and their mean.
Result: 0.110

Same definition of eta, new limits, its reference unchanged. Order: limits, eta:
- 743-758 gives 0.055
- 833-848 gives 0.038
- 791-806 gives 0.884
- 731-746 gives 0.087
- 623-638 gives 0.144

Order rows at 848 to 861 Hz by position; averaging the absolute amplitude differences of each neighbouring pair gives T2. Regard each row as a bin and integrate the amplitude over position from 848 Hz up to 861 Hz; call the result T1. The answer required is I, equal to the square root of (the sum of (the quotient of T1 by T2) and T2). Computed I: 29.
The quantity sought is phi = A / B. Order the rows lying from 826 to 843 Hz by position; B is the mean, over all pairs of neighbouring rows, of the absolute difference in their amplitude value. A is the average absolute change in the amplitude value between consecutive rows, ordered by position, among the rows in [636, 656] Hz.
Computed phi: 2.9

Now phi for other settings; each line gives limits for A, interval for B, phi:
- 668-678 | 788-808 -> 0.2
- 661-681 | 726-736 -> 2.6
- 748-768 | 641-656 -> 0.8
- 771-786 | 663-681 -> 0.8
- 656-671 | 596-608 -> 0.3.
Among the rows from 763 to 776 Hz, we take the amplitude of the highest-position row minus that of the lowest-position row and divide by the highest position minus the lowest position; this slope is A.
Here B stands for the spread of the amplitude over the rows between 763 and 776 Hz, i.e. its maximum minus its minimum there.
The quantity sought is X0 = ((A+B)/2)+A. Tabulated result 0.093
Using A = -0.012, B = 0.22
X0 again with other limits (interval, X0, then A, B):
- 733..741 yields 0.057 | -0.012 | 0.15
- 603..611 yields 0.113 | 0.012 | 0.19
